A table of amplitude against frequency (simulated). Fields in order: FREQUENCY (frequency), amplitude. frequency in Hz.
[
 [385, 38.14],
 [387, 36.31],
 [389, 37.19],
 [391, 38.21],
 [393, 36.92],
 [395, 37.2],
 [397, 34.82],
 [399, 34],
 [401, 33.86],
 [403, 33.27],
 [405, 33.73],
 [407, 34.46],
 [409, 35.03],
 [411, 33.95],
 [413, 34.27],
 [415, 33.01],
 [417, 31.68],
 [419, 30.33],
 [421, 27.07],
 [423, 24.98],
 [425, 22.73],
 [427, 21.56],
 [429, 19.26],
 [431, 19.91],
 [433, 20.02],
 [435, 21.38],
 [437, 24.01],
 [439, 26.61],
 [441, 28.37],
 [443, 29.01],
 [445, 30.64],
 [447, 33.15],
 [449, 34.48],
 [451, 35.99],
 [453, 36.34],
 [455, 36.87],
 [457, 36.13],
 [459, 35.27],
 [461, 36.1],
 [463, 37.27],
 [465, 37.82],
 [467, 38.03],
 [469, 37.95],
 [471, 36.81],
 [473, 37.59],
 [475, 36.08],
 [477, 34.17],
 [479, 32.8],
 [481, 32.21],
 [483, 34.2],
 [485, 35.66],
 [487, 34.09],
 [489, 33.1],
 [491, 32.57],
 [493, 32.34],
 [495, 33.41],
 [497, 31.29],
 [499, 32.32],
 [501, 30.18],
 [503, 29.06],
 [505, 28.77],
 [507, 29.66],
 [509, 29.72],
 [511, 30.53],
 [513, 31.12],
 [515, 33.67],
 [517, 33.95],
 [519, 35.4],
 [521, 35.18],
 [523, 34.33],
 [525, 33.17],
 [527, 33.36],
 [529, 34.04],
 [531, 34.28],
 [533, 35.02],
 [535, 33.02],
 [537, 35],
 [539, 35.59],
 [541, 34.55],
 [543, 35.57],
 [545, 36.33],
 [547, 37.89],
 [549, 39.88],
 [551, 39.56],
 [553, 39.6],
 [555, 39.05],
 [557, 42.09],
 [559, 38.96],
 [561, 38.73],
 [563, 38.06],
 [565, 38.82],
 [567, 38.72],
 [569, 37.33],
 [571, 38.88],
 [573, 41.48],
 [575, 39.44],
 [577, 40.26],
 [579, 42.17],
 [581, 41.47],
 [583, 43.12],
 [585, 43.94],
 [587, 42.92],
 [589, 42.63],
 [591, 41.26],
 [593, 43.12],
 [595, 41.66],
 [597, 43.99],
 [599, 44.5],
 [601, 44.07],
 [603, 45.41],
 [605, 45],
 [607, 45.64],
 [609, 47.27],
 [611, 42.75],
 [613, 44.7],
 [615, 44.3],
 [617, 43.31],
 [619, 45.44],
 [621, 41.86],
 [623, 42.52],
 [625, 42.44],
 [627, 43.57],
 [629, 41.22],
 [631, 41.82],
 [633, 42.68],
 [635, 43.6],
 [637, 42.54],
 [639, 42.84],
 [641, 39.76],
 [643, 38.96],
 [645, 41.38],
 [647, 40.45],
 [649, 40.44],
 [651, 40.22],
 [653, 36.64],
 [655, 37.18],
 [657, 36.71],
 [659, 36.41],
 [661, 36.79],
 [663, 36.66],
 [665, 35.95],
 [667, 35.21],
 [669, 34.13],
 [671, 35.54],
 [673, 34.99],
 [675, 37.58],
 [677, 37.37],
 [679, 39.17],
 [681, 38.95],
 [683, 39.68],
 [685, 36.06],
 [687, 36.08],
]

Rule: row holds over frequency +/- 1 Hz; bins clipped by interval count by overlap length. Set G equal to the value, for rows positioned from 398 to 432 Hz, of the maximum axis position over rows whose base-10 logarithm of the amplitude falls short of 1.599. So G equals 431 Hz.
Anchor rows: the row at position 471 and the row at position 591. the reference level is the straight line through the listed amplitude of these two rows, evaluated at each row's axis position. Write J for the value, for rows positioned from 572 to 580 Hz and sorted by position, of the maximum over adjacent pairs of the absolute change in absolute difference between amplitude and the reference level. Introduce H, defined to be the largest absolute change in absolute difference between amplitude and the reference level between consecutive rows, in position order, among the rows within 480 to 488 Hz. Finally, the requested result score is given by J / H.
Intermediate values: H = 1.92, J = 0.9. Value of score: 0.5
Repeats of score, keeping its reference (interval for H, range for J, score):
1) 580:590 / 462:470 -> 0.3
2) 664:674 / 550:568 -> 0.9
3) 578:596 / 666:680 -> 1.4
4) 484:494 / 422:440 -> 1.6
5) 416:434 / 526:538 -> 0.6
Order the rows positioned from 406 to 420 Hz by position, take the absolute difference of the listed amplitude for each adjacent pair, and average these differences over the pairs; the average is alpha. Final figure 1.0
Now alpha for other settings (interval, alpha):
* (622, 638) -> 1.0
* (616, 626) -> 1.6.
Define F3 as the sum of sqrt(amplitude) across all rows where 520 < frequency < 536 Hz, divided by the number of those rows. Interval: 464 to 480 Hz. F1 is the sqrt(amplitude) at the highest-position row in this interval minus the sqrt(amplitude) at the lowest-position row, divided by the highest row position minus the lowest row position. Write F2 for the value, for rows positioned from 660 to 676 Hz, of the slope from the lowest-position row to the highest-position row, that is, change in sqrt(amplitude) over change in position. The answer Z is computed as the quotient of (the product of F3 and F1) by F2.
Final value -38.1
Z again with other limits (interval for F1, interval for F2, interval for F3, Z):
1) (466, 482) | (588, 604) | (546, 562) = -14.7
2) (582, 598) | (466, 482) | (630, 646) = -0.9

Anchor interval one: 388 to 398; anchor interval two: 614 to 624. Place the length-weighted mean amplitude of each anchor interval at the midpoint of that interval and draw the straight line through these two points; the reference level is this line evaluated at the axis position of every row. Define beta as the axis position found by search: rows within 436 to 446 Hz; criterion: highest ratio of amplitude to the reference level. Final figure 445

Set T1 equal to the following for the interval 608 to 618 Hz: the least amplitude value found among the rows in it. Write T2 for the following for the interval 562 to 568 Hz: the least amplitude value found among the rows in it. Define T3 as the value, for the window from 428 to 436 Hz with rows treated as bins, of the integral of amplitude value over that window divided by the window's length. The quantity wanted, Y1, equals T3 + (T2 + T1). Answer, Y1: 101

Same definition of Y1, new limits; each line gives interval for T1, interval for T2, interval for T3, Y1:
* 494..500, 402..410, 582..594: 107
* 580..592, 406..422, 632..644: 110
